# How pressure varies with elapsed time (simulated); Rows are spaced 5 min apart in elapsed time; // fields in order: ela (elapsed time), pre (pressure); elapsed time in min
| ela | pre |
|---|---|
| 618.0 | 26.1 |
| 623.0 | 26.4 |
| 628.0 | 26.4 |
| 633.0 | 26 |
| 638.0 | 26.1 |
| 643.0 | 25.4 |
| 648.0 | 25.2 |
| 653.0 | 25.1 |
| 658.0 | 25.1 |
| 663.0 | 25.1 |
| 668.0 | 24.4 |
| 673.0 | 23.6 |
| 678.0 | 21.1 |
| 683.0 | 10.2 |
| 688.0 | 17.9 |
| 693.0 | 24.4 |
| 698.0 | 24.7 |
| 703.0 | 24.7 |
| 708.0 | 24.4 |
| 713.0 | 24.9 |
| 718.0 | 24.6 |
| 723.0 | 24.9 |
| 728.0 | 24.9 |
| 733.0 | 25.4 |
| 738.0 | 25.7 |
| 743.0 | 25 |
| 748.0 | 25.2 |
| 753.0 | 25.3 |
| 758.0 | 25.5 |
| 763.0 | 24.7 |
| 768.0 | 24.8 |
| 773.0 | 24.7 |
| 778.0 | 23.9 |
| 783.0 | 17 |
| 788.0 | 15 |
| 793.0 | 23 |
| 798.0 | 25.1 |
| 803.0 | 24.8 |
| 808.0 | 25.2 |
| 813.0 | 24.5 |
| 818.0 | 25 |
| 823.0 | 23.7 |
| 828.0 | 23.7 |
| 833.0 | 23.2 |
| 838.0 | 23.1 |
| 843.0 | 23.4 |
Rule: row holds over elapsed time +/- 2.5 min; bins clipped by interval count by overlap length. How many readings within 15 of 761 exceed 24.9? 3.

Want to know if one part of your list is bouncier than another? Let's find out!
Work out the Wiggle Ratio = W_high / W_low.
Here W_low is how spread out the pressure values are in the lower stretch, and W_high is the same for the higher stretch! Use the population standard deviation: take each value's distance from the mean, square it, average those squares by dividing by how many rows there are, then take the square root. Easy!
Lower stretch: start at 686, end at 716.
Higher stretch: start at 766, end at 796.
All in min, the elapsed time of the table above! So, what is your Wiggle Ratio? 1.6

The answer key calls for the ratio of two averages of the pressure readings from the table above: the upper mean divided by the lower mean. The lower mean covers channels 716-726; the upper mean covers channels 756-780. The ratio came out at 1.00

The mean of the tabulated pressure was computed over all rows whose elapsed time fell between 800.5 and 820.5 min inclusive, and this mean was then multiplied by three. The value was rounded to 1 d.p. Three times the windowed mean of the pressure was 74.6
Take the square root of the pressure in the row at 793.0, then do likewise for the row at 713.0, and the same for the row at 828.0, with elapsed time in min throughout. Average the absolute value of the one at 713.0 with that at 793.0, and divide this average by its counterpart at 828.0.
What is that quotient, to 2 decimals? 1.01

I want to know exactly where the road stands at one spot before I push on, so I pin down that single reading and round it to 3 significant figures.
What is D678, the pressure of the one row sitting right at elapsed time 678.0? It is 21.1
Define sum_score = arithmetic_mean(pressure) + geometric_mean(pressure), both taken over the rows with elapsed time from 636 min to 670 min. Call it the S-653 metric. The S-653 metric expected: 50.4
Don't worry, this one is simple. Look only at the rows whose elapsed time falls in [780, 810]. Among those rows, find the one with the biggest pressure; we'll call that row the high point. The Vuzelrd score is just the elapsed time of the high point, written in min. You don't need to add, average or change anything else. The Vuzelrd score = 808.0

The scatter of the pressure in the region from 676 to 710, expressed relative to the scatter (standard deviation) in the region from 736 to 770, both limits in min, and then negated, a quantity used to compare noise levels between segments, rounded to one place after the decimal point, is -14.9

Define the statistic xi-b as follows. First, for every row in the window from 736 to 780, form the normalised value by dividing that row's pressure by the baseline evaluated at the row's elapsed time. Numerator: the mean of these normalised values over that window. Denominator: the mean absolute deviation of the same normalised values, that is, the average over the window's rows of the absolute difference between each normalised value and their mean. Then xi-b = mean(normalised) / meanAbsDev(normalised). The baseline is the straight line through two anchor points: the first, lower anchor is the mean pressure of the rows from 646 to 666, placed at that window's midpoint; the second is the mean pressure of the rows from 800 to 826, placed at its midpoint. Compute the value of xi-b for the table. 67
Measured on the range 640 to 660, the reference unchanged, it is 285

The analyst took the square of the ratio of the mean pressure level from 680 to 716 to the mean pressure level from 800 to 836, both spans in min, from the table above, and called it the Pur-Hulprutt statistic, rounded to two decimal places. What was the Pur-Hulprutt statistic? 0.79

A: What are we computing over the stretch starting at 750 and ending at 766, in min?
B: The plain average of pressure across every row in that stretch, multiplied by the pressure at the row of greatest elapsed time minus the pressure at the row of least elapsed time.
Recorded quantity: -15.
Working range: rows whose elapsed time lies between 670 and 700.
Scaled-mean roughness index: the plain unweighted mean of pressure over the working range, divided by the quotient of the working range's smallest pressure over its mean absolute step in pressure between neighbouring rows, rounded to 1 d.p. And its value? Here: 11.1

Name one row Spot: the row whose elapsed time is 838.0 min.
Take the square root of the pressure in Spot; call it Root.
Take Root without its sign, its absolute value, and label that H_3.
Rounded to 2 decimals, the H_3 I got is 4.81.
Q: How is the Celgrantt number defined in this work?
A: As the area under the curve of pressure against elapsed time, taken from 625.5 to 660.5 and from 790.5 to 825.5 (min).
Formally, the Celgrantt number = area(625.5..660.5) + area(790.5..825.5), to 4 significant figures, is 1753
